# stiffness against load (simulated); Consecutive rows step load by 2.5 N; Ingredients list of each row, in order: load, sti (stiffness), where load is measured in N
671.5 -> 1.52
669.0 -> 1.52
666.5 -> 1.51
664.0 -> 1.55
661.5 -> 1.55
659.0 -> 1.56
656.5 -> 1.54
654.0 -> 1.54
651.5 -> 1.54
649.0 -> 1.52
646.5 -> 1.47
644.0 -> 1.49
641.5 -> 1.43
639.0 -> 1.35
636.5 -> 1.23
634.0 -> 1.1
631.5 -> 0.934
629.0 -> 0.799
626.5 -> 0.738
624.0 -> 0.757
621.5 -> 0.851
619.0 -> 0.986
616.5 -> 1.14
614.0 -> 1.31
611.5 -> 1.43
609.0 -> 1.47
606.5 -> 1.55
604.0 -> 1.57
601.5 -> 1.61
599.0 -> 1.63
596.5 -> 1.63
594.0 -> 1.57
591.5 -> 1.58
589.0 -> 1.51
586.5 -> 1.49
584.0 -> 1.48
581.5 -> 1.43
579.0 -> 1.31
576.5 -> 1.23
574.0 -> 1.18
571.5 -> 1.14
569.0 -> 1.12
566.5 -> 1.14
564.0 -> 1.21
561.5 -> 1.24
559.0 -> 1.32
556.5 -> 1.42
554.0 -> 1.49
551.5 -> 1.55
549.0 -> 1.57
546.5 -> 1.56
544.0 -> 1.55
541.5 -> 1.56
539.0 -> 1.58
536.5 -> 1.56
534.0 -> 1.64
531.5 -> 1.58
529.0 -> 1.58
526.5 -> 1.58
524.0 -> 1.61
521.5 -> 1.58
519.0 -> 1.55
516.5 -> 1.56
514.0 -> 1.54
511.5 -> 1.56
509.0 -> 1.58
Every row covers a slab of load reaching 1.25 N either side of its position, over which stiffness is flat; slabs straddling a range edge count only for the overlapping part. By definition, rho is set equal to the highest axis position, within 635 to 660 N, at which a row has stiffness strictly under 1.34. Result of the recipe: 636.5 N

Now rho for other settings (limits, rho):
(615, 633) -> 631.5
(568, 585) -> 579.0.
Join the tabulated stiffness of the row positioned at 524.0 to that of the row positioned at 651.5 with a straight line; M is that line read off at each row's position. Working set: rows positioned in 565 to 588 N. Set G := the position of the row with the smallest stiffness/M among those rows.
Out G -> 569.0 N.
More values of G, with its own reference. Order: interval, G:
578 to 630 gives 626.5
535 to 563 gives 561.5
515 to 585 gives 569.0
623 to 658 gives 626.5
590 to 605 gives 594.0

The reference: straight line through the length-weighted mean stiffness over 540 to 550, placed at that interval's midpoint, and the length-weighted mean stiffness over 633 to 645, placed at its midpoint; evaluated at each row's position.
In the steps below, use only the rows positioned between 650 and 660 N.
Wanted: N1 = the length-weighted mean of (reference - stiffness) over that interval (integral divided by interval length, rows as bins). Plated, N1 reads -0.26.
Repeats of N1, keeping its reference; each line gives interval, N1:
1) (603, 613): -0.10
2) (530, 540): 0.00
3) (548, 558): 0.04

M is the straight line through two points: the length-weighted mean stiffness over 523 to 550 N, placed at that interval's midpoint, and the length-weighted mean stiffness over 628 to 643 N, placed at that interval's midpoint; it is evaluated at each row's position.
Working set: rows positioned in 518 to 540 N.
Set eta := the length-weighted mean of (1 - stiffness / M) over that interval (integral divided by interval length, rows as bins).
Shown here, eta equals 0.02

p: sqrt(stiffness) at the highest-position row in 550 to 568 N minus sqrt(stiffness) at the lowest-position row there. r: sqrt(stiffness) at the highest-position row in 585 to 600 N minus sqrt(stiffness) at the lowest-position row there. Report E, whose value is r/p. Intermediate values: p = -0.18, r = 0.06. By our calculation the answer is 0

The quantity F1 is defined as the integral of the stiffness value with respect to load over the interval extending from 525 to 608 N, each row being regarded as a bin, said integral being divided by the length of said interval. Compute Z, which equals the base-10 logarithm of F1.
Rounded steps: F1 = 1.46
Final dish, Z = 0.164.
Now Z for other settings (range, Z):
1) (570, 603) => 0.160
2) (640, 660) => 0.179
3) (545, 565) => 0.154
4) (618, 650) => 0.051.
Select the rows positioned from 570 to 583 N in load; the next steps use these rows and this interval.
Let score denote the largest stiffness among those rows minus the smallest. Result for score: 0.29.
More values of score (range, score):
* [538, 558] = 0.16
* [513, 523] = 0.04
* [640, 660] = 0.13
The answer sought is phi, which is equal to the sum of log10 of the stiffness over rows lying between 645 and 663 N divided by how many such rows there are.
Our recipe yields 0.185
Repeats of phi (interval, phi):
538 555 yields 0.191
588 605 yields 0.200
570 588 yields 0.119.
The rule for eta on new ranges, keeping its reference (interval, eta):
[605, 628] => 0.08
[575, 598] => -0.08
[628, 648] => -0.09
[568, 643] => 0.00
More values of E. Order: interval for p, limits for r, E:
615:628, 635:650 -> -1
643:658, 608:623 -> -14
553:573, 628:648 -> -2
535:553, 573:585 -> -32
